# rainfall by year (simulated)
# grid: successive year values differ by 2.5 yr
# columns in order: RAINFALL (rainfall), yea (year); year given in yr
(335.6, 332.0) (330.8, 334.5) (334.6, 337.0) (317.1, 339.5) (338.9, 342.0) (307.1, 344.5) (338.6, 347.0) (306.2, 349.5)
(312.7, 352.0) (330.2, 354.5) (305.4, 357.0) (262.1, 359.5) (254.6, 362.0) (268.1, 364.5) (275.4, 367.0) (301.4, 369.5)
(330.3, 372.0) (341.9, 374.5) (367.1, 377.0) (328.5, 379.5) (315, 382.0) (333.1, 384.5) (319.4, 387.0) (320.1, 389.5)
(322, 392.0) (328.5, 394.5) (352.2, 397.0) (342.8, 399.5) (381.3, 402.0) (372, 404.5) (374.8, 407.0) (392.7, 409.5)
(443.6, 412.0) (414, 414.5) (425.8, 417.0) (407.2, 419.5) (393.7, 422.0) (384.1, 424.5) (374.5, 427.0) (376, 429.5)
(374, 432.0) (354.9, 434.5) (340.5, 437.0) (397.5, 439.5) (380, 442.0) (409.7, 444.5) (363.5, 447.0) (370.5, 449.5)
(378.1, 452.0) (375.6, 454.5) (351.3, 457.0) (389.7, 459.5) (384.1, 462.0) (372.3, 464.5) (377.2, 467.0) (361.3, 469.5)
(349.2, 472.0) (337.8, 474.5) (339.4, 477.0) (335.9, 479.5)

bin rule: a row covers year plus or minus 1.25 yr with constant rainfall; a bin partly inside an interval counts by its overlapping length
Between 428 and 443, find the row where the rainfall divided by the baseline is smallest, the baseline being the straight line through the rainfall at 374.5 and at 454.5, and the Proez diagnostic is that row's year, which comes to 437.0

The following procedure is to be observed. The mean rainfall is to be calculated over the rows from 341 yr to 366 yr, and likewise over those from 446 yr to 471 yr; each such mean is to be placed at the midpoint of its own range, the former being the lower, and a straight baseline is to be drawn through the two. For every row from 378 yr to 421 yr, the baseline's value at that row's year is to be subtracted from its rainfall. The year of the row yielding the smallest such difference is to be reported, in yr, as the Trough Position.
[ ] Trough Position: 382.0 yr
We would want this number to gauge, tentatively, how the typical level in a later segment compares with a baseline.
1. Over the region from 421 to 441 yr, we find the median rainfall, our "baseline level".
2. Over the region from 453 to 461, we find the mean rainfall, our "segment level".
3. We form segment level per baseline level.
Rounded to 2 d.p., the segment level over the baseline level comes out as 0.99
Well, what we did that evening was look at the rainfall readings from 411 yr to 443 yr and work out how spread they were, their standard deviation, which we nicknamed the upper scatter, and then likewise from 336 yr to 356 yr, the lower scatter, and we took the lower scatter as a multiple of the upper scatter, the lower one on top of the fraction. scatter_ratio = 0.5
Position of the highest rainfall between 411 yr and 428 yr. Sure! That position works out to 412.0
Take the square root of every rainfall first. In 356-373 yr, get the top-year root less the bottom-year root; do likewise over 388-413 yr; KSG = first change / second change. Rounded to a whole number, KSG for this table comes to 0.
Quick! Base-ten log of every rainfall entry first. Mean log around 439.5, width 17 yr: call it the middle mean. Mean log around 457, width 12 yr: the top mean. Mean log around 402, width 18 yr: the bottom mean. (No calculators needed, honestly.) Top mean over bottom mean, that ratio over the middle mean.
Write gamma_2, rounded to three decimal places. 0.391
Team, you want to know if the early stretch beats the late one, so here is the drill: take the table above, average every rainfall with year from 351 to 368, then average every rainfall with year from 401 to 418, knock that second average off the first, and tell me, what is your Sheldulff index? -114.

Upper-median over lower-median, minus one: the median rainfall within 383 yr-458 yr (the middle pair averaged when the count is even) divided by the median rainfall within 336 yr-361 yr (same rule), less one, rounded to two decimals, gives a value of 0.19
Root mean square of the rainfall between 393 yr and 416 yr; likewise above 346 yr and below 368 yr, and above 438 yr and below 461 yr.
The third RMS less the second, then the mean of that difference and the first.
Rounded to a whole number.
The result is 232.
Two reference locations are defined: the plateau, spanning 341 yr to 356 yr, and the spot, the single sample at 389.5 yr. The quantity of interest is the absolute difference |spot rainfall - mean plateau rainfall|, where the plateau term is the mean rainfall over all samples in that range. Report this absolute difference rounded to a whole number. 2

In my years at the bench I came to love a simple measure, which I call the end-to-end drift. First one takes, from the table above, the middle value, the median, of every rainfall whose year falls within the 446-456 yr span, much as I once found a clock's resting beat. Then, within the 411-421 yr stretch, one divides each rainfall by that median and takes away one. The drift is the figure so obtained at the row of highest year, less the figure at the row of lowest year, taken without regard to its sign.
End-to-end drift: 0.10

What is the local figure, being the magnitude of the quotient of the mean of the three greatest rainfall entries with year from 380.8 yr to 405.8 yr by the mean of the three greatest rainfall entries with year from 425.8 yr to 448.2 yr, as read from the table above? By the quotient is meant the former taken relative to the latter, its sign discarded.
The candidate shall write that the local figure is 0.93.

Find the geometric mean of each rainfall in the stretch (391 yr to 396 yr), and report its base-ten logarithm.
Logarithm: 2.51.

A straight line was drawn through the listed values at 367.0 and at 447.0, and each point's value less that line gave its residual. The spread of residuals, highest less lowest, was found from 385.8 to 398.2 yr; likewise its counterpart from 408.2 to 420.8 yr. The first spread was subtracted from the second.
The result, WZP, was 23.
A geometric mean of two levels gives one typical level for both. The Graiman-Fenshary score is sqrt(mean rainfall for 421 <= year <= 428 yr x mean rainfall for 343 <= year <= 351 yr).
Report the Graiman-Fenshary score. 349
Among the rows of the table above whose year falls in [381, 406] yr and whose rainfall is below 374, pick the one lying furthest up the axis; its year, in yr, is 404.5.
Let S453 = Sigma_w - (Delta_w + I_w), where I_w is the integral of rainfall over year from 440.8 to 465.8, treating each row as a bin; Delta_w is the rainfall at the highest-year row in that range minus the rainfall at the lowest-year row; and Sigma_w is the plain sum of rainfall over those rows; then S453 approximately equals -5654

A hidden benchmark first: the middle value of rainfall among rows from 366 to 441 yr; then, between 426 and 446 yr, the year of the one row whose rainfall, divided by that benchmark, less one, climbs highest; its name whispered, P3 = 444.5 yr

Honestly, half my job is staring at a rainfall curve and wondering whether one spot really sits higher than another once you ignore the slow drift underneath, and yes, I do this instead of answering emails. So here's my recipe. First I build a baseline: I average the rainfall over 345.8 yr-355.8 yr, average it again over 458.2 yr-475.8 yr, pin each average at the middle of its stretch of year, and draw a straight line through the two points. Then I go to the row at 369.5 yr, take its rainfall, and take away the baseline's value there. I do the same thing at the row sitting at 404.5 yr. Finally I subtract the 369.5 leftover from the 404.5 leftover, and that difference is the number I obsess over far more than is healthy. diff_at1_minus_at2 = 57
